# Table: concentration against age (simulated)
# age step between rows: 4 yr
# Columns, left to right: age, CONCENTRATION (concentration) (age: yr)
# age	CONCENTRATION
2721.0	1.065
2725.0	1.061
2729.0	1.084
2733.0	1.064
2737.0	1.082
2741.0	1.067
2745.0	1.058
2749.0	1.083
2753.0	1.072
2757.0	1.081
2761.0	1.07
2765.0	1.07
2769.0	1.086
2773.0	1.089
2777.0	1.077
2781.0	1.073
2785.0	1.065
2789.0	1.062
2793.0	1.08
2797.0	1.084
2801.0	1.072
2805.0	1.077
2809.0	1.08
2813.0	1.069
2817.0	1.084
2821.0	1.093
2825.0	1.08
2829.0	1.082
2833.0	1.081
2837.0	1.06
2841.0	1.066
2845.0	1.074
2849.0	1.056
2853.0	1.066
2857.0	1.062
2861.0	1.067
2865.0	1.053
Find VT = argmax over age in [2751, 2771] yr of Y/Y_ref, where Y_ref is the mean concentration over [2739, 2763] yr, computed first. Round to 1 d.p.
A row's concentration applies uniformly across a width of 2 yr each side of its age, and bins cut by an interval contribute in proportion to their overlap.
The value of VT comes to 2769.0 yr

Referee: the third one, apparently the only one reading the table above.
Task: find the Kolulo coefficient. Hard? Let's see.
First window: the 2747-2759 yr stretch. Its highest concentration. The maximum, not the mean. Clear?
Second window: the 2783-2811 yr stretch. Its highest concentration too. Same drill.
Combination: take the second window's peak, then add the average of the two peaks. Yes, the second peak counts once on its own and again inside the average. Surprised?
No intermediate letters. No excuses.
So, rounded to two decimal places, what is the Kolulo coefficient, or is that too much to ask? 2.17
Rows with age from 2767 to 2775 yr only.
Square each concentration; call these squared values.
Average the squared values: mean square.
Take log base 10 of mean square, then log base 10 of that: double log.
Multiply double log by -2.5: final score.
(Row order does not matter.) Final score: 2.84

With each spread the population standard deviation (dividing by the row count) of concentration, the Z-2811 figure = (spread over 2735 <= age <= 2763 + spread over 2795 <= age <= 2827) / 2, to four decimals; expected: 0.0078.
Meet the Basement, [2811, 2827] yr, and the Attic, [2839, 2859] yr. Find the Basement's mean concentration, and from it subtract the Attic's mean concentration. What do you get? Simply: 0.017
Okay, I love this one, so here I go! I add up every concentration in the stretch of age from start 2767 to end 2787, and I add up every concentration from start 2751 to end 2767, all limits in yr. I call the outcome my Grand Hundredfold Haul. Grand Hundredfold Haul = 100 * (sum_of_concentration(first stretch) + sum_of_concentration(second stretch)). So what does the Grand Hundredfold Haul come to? 968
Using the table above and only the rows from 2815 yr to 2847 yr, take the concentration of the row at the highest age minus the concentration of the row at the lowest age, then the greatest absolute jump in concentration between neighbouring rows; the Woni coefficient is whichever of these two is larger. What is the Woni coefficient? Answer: 0.021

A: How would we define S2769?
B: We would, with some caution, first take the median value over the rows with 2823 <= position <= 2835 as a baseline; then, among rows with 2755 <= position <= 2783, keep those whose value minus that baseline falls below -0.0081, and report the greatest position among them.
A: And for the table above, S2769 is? 2765.0 yr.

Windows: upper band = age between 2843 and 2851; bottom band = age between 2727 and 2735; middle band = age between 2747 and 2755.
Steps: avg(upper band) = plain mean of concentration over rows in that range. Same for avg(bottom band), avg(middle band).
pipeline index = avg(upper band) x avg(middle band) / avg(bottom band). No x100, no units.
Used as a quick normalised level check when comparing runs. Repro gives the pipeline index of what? 1.07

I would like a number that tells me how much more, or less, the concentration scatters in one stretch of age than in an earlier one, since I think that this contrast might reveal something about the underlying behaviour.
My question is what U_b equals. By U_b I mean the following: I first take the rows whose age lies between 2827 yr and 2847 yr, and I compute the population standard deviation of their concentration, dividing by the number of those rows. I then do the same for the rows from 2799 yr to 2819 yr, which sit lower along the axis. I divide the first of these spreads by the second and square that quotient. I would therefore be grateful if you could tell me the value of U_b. 2.50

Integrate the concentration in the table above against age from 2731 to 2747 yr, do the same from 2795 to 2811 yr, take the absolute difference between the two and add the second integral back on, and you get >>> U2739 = 17.42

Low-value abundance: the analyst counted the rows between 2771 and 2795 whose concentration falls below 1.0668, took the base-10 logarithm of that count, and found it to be 0.3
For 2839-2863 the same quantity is 0.6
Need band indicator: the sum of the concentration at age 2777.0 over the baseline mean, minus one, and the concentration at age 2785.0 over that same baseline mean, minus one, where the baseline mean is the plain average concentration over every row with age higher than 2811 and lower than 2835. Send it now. -0.019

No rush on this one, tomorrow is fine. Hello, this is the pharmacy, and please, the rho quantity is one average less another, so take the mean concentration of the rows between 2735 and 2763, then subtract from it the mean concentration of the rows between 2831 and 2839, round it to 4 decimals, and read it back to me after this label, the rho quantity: 0.0028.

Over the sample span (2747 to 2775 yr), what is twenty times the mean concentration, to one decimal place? 21.6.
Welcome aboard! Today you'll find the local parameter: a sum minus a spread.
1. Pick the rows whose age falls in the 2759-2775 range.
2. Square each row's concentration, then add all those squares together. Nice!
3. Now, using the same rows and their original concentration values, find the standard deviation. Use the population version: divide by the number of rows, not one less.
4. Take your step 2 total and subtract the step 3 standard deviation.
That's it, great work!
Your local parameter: 4.65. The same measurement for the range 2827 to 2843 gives 4.59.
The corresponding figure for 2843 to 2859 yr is 4.53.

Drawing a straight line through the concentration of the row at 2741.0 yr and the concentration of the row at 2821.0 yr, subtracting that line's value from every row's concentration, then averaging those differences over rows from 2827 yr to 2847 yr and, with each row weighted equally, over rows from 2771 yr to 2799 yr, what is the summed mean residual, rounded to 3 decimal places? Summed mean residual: -0.031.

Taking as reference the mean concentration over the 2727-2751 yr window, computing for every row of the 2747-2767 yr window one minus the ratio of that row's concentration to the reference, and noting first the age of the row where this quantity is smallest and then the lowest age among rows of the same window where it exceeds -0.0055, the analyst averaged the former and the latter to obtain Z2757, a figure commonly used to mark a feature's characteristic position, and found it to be 2751 yr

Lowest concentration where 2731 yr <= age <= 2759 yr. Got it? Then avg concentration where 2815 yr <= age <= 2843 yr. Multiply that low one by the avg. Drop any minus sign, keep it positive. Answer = 1.14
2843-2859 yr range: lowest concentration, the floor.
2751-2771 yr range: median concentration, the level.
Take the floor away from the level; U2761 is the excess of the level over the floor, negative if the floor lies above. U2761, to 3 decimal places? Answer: 0.016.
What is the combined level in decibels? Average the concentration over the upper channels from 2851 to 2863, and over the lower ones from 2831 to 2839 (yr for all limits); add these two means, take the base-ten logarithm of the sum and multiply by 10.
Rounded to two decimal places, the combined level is 3.29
